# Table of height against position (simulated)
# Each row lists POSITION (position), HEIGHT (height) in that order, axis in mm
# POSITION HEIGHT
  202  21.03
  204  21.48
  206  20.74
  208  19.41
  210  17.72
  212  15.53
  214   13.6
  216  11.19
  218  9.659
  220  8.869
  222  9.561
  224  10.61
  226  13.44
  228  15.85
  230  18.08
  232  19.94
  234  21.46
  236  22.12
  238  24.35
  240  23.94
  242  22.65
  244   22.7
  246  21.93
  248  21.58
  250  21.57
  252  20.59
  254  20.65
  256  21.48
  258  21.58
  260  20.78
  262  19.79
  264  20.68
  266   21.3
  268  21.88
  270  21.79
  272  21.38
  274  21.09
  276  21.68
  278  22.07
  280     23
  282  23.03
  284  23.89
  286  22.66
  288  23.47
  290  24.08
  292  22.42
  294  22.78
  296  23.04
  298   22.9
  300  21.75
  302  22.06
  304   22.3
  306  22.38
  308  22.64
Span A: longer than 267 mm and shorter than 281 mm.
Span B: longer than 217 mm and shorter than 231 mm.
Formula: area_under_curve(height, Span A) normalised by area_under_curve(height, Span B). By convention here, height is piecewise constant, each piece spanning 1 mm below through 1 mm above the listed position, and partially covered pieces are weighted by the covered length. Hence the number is 1.78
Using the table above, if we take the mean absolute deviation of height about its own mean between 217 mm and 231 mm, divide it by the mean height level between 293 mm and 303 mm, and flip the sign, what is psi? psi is -0.133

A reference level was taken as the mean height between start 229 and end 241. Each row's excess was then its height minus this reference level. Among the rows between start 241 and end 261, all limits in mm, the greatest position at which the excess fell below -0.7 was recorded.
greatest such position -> 260 mm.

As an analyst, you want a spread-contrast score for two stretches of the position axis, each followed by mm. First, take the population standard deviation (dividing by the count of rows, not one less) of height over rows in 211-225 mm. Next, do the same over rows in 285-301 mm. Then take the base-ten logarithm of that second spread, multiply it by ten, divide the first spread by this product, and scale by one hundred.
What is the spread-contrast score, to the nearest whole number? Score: -119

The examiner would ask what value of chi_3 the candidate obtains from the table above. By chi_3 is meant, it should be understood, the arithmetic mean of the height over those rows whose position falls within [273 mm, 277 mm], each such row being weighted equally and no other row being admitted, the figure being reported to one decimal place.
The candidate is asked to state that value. 21.4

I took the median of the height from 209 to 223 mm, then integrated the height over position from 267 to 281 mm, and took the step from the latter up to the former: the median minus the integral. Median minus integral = -295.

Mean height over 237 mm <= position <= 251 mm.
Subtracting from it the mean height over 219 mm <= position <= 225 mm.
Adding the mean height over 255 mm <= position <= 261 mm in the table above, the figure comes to 34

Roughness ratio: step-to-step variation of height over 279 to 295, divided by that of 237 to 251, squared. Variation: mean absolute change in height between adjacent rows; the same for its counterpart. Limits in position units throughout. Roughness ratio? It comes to 2.7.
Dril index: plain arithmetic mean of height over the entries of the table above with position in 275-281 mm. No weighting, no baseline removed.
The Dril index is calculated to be 22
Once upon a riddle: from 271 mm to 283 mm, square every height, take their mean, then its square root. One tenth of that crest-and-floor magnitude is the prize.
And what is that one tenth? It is 2.21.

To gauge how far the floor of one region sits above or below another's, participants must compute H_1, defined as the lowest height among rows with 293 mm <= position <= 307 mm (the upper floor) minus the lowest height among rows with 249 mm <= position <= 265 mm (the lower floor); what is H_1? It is 2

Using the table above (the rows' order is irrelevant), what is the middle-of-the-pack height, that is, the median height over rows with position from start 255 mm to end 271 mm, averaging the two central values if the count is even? 21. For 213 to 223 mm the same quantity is 10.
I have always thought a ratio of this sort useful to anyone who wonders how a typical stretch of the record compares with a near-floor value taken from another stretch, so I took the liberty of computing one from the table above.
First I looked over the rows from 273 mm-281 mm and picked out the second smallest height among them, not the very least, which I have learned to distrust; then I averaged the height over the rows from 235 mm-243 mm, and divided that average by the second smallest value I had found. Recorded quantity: 1.07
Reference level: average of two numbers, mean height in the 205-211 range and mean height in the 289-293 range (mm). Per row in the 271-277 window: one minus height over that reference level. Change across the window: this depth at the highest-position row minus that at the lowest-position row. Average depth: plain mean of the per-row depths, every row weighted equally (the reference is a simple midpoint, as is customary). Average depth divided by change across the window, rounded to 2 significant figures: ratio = 0.38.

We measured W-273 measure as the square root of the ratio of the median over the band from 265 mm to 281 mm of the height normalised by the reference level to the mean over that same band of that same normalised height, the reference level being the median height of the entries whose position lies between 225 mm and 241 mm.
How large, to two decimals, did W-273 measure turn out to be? 1.00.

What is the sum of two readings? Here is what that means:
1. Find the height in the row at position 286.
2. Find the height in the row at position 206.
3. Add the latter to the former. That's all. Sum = 43.4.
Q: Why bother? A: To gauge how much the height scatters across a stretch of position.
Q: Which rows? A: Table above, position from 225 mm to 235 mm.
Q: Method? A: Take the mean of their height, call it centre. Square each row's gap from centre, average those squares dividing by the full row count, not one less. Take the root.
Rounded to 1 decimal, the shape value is 2.9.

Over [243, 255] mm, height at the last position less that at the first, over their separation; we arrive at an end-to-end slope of -0.2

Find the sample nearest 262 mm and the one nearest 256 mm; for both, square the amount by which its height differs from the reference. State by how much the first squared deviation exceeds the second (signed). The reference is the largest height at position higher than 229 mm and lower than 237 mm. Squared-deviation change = 5.0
